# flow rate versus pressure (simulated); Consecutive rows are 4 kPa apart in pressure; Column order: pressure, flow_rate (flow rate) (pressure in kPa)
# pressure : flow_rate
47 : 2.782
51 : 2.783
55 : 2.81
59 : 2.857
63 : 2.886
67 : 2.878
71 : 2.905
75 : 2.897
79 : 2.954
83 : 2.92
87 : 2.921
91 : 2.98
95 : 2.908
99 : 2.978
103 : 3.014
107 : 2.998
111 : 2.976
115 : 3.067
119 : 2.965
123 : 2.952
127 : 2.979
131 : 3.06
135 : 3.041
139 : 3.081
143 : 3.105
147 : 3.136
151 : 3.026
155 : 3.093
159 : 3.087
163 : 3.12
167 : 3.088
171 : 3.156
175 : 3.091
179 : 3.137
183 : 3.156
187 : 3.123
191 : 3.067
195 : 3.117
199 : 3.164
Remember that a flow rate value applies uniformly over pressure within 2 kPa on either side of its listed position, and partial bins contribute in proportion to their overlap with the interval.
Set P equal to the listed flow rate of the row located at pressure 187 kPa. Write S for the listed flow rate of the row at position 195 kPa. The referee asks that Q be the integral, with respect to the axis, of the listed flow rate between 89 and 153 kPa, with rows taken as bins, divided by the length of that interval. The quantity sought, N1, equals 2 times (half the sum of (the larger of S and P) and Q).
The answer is 6.14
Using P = 3.123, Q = 3.02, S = 3.117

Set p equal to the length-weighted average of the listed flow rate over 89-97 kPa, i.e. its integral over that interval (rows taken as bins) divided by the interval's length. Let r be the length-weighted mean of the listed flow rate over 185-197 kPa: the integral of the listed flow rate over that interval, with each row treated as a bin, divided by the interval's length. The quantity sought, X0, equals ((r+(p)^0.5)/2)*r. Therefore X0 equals 7.47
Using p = 2.94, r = 3.10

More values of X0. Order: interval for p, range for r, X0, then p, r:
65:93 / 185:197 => 7.46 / 2.92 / 3.10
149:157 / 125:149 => 7.39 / 3.06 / 3.07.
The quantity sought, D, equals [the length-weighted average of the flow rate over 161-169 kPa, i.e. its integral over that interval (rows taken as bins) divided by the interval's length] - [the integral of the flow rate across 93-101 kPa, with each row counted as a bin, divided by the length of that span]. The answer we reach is 0.16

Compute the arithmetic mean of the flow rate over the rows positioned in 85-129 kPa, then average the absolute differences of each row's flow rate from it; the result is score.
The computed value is 0.029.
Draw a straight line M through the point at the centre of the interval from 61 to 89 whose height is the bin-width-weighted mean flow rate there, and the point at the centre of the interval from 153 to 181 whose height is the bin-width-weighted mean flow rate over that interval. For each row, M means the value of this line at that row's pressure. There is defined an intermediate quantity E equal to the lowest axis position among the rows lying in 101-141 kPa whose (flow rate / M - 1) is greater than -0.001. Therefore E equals 103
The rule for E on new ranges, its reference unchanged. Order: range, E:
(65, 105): 71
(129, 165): 131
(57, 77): 63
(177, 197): 179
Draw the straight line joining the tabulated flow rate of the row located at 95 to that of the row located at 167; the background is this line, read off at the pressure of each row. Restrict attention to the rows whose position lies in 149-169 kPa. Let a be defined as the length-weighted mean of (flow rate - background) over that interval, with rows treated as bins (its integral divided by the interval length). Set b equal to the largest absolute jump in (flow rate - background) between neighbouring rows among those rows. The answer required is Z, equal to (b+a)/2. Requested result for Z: 0.036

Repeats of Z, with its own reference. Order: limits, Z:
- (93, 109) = 0.056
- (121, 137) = 0.043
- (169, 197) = 0.034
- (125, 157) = 0.081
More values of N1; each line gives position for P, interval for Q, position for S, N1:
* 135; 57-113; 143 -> 6.04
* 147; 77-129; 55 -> 6.11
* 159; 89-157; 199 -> 6.19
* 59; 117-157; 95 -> 5.95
